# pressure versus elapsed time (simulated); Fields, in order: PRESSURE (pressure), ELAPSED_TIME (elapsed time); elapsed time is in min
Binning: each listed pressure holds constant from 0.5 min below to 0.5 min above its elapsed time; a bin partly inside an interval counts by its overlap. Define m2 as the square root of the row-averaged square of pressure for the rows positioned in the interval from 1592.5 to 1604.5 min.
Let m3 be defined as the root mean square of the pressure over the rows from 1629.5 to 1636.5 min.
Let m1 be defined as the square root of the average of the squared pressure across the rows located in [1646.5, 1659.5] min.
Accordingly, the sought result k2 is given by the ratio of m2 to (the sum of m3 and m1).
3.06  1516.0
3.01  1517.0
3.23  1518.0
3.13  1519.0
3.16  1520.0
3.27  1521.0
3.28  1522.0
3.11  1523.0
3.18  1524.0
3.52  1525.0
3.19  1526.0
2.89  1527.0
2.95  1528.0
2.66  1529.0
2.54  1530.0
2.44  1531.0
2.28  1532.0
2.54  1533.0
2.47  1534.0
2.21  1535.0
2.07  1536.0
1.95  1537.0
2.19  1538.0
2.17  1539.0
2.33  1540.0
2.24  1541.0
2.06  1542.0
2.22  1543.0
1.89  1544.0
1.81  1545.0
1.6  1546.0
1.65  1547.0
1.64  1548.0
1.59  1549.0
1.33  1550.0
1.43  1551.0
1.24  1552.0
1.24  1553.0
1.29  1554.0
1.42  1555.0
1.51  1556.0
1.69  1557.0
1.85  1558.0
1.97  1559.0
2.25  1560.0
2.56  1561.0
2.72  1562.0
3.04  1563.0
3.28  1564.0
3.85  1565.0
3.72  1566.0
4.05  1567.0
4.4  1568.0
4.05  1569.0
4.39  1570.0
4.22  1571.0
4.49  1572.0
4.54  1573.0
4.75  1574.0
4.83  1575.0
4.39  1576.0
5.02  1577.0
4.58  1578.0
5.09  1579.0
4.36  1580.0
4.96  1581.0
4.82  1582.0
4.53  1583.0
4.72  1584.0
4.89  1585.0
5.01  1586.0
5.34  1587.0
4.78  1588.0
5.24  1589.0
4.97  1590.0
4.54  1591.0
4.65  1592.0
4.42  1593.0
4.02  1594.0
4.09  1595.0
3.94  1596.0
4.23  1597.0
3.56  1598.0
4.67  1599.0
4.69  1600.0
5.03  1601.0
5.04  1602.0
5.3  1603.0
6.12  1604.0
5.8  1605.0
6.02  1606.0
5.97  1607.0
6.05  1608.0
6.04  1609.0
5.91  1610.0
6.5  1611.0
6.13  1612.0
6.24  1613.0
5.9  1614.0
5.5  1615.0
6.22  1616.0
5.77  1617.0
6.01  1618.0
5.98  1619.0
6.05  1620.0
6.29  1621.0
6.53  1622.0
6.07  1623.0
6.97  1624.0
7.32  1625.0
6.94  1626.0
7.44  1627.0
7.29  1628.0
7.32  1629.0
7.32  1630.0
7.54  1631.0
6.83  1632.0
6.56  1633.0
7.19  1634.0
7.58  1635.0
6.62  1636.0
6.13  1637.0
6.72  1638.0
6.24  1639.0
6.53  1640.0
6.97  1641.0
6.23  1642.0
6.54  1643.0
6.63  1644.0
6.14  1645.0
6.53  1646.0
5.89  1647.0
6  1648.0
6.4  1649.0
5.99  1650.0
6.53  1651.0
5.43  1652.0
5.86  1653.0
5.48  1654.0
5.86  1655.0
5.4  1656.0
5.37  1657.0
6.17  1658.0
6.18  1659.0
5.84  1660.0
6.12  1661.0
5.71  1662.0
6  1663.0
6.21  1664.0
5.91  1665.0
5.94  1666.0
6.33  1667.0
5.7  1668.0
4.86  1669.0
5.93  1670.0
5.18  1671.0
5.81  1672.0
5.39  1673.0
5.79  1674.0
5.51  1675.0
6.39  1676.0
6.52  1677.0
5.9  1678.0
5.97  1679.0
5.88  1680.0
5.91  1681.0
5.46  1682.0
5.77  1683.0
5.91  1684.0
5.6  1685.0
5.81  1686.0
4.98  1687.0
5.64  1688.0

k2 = 0.36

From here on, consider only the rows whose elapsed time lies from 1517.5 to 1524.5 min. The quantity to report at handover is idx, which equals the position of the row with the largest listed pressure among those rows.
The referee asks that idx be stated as 1522.0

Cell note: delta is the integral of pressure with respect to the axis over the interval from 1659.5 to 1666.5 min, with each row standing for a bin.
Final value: 42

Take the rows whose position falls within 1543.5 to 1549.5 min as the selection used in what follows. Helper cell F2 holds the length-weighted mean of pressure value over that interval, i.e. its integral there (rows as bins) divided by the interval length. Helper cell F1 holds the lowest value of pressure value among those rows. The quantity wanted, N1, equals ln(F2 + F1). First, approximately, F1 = 1.59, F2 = 1.7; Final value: 1.2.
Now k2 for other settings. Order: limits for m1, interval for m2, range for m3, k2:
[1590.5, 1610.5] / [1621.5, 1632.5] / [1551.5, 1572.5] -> 0.87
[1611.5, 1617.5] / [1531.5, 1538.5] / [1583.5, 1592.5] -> 0.21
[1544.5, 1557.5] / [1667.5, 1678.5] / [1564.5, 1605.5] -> 0.93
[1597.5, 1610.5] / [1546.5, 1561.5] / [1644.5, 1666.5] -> 0.15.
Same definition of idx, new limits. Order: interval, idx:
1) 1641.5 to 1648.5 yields 1644.0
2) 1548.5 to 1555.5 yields 1549.0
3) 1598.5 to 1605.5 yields 1604.0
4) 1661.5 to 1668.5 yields 1667.0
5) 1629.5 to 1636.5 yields 1635.0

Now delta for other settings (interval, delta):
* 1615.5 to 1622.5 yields 43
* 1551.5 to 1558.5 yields 10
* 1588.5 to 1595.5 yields 32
